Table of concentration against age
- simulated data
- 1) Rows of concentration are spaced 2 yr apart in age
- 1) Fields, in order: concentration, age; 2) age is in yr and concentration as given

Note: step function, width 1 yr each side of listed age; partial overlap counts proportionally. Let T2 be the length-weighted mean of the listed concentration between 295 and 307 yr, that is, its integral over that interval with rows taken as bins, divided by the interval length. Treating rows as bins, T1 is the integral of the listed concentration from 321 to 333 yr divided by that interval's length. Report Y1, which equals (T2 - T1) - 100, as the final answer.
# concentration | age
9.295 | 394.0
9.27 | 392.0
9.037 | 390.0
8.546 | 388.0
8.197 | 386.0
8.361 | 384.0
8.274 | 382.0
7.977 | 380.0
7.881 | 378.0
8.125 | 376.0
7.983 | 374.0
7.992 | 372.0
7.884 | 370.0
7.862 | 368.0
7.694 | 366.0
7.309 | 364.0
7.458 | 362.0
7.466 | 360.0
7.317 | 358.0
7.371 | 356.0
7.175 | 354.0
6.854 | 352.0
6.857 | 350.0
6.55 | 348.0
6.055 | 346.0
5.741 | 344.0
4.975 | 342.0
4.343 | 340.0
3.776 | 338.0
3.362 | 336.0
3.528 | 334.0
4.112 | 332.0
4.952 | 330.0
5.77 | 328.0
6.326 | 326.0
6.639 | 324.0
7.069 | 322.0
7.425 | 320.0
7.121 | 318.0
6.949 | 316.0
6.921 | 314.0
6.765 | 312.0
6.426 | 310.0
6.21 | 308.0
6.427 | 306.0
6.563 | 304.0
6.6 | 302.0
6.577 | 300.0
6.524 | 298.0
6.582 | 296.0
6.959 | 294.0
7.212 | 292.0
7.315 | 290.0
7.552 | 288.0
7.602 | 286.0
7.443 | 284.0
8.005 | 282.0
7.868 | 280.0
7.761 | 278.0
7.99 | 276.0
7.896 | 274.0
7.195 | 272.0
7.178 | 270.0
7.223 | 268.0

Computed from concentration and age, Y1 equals -99.3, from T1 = 5.8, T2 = 6.5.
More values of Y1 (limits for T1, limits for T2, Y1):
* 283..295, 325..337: -102.7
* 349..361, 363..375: -99.4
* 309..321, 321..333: -101.1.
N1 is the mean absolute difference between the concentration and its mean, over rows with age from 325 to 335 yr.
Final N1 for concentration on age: 0.89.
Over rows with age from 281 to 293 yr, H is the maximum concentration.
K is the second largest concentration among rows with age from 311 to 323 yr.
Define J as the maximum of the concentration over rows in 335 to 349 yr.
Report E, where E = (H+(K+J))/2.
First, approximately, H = 8.005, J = 6.55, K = 7.121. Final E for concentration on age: 10.8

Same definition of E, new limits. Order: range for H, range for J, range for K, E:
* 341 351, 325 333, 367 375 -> 10.6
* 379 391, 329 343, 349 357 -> 10.6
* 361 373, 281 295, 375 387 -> 12.1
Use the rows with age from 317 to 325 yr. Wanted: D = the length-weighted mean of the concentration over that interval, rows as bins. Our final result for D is 7.1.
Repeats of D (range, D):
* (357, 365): 7.4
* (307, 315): 6.6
